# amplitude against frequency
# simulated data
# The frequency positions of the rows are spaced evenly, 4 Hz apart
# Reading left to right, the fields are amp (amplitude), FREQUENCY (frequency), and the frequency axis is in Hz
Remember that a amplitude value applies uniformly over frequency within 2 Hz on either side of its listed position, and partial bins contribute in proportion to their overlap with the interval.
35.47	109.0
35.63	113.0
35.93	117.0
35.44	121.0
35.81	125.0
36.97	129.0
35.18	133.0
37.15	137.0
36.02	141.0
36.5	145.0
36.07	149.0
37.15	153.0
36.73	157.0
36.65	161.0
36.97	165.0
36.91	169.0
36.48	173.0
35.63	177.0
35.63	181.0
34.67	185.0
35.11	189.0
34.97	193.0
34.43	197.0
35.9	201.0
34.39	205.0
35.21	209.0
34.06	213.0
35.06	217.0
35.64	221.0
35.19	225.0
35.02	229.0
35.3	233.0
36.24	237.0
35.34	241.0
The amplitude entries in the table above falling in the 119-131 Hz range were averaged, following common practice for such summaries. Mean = 36.1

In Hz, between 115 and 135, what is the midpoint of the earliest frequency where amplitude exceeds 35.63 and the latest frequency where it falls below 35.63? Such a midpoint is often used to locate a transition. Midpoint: 125 Hz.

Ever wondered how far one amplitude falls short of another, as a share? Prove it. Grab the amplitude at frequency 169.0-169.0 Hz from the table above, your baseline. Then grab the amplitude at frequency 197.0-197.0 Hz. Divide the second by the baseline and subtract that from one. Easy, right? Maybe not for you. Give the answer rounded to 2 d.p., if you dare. 0.07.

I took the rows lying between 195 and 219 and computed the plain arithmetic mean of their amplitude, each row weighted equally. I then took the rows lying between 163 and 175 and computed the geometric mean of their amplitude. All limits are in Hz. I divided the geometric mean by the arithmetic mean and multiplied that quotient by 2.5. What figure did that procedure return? 2.64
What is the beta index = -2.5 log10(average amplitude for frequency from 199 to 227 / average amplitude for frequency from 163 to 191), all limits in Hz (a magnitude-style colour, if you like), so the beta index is 0.026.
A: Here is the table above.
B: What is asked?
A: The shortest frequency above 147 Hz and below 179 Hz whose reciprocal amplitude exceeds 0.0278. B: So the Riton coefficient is 177.0 Hz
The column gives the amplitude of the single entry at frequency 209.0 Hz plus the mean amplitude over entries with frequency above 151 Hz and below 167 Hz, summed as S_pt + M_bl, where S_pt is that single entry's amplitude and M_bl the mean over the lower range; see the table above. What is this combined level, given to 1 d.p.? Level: 72.1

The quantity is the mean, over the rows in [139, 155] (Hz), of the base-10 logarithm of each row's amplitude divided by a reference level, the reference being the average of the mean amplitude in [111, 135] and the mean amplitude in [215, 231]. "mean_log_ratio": 0.011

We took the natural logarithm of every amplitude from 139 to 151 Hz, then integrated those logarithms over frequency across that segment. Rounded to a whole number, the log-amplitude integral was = 43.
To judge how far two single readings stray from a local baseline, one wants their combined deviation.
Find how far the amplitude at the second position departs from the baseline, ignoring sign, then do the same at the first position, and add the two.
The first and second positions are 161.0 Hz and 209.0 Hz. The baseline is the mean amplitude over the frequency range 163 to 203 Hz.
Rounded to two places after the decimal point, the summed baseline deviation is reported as 1.44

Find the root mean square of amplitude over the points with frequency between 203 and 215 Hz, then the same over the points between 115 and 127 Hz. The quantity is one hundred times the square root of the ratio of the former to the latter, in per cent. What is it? 98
